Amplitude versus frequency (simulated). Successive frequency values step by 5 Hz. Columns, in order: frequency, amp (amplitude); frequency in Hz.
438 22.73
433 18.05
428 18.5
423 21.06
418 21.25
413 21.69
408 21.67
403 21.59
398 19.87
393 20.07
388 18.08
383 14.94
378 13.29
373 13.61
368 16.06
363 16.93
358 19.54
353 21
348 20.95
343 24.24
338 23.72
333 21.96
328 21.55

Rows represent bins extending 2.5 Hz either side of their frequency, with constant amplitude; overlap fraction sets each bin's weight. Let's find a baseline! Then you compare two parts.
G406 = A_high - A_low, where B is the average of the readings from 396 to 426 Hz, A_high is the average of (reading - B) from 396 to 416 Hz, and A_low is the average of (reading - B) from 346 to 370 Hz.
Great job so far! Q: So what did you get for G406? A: 2.3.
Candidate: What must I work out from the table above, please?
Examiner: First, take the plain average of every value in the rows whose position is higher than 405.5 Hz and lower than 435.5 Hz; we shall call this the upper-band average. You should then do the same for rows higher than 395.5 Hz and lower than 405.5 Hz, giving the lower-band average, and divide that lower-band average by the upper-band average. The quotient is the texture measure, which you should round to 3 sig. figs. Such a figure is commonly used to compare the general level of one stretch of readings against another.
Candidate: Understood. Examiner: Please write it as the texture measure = 1.02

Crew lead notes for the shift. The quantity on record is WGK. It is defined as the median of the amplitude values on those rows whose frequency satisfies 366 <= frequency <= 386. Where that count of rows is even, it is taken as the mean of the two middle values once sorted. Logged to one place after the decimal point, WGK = 14.3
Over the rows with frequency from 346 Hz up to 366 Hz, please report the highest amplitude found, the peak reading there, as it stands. 21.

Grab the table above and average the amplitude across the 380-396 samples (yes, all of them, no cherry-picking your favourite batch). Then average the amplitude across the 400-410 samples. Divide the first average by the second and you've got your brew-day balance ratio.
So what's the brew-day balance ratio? 0.8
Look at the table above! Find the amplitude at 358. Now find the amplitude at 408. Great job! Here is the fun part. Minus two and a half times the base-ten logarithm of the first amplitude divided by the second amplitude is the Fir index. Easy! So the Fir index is 0.11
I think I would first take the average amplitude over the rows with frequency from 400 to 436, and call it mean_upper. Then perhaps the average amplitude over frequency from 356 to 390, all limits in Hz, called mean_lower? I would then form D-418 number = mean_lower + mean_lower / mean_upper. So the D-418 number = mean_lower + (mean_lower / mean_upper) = 16.8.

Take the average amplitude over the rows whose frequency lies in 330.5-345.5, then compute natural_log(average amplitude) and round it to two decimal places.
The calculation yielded 3.15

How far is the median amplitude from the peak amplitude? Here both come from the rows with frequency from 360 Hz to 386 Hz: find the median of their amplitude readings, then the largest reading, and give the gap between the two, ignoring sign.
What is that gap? 2.0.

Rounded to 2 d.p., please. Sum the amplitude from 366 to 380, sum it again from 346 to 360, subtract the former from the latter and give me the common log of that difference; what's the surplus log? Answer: 1.27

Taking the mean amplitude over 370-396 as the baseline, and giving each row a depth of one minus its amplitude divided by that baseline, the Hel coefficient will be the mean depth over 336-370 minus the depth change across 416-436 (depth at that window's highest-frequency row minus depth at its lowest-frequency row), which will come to -0.5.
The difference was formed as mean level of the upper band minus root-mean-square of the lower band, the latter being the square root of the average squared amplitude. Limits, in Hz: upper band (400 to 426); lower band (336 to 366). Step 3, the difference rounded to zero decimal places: 0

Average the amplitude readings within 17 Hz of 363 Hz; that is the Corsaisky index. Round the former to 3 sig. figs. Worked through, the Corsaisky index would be 17.3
